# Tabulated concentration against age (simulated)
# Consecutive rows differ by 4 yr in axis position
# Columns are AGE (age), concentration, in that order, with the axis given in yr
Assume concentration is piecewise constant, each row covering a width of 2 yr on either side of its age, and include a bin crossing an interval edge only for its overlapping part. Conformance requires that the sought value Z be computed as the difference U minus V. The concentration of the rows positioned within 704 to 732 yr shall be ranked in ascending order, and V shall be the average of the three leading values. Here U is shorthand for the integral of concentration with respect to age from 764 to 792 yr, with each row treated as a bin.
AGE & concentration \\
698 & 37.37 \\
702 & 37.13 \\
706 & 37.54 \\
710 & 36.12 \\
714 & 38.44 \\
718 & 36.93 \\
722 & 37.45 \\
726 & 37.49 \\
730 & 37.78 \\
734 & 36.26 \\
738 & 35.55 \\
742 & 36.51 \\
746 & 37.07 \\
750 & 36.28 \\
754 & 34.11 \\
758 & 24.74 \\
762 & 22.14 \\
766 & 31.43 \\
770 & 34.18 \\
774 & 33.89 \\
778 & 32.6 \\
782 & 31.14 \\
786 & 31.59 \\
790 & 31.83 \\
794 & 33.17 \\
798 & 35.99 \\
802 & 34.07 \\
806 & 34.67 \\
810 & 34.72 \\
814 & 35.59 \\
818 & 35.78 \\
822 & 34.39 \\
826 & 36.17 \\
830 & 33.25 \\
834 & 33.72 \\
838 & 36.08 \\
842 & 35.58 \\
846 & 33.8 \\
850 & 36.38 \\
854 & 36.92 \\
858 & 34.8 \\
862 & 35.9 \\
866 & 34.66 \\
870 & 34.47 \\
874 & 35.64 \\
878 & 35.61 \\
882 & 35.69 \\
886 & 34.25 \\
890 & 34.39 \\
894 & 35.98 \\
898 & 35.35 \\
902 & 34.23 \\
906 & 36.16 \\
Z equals 870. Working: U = 907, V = 37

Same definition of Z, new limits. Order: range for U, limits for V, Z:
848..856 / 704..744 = 257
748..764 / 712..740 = 433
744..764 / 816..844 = 584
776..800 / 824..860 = 752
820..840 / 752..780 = 668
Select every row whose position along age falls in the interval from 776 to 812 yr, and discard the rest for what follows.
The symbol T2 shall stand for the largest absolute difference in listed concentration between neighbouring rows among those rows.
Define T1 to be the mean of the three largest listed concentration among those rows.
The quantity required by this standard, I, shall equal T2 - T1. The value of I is -32.3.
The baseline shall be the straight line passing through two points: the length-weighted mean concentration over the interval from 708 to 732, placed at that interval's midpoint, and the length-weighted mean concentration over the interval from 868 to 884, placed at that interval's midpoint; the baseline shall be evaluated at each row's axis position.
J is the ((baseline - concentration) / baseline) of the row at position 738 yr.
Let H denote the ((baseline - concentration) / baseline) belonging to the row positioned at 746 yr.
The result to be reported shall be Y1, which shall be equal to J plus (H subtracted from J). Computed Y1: 0.09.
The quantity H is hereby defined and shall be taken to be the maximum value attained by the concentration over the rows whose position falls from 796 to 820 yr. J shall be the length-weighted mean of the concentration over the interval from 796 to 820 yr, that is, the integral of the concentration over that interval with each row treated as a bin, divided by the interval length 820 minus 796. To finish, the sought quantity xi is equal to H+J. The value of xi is 71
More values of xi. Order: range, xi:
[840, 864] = 72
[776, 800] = 69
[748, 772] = 67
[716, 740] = 75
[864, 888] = 71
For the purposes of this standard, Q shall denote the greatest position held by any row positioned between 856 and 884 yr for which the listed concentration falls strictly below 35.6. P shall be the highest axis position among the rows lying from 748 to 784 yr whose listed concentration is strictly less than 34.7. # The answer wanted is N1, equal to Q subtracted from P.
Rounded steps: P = 782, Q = 870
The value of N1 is -88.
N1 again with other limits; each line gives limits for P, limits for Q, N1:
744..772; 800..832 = -60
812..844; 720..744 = 96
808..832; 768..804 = 28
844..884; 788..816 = 56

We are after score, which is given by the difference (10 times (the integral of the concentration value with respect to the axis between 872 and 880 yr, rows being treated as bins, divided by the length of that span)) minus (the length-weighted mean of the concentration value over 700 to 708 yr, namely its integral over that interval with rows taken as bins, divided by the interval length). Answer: 319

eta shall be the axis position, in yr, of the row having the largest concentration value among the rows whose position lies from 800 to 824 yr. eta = 818 yr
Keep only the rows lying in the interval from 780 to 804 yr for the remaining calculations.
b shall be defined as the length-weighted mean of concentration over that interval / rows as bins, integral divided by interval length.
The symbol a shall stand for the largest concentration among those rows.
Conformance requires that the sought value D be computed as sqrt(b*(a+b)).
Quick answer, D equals 47.7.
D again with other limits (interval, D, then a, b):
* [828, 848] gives 49.3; 36.08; 34.5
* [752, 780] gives 44.4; 34.18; 30.4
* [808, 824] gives 49.9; 35.78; 35.1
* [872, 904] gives 50.0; 35.98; 35.1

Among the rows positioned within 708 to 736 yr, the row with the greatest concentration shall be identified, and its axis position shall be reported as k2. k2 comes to 714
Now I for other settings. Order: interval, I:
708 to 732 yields -35.6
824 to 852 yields -33.3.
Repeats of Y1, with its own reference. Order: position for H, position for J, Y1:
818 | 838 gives -0.02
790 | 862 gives -0.15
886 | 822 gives 0.06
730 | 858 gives 0.06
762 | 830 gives -0.25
